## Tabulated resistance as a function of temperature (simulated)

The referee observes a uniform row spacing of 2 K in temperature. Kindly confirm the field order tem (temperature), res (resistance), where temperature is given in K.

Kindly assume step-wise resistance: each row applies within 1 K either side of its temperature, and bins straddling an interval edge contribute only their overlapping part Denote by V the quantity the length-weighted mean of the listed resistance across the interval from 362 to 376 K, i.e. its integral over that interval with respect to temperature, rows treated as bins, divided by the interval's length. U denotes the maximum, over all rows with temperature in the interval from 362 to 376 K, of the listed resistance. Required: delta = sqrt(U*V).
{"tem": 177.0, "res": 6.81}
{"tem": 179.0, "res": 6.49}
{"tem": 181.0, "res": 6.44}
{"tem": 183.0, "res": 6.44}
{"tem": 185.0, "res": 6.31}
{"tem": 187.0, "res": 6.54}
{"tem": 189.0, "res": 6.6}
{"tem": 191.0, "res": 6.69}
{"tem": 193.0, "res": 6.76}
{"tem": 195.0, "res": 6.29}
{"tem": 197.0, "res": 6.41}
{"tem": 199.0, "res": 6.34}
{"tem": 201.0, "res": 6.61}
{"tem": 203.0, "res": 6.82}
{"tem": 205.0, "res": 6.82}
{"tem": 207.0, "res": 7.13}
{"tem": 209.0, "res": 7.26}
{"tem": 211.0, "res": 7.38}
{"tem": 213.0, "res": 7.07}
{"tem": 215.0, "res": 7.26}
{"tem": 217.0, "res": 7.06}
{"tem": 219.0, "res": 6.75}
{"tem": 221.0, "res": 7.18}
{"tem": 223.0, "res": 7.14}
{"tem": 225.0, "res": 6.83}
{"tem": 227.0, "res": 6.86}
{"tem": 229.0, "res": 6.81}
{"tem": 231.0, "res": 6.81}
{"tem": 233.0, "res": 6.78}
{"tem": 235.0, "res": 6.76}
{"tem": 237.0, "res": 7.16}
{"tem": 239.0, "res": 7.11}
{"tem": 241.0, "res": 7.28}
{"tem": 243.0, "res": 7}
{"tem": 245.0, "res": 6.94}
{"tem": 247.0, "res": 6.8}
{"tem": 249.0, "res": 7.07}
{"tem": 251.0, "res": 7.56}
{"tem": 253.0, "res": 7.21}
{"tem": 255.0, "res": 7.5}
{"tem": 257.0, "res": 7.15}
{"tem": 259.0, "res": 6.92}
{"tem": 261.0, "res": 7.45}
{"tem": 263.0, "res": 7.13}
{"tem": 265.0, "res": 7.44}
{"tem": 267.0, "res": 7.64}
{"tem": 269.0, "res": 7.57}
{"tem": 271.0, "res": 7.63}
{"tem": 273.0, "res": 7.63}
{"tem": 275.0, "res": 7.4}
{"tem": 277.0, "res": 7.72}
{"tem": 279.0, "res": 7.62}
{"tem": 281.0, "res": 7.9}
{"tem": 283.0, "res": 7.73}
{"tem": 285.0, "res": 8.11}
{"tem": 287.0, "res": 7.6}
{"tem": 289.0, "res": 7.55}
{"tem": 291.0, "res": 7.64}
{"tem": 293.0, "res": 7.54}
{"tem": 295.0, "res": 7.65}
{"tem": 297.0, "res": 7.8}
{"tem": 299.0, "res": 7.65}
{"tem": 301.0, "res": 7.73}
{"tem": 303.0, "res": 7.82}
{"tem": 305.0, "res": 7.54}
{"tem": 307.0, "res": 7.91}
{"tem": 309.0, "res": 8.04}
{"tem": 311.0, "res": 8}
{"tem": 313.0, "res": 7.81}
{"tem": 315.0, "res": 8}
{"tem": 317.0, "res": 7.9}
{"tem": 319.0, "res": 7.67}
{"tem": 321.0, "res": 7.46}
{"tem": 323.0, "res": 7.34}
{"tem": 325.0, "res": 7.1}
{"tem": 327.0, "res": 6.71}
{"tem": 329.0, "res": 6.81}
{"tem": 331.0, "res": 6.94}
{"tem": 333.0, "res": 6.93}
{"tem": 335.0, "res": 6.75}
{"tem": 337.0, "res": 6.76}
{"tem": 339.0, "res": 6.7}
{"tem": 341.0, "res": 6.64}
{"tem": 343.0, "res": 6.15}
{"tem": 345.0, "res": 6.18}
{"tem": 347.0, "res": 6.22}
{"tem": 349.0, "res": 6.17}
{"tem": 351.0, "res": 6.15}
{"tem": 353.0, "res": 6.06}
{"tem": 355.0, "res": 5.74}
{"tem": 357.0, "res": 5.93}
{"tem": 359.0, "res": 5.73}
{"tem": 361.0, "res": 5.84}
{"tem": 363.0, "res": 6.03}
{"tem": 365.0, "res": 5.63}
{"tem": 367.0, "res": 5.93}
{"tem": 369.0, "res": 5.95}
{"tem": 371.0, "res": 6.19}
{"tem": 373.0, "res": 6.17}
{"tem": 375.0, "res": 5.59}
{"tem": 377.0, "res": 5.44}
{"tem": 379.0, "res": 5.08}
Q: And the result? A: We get 6.1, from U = 6.19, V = 5.9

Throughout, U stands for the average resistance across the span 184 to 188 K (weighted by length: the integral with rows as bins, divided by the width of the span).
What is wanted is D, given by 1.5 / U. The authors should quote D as 0.233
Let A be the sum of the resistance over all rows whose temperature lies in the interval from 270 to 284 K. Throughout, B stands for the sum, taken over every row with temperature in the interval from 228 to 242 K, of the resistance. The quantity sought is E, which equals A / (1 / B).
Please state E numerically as 2612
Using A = 54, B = 48.7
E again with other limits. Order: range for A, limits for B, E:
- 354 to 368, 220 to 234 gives 1977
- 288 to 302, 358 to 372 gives 2212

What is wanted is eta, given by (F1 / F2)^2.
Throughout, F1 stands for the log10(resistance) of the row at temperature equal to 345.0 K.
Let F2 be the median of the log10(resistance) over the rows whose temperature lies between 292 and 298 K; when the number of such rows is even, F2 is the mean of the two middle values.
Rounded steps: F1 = 0.791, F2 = 0.884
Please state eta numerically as 0.80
